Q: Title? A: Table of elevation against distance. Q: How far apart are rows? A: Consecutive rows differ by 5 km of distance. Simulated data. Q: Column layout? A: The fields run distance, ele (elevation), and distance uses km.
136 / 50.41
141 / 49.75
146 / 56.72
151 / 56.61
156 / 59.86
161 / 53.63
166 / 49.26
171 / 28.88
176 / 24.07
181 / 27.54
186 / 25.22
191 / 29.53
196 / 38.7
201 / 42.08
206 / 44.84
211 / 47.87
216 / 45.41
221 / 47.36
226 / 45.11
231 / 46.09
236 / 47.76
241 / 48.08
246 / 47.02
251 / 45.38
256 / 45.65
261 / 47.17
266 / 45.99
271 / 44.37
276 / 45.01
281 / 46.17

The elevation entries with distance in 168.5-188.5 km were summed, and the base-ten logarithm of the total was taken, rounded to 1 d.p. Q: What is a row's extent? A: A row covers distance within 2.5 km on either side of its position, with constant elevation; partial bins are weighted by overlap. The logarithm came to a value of 2.0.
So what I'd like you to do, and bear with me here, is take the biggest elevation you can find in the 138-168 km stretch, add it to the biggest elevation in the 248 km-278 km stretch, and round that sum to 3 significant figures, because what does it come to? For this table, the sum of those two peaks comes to 107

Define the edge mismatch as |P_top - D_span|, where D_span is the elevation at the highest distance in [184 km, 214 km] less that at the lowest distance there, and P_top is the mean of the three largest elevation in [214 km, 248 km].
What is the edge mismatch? 25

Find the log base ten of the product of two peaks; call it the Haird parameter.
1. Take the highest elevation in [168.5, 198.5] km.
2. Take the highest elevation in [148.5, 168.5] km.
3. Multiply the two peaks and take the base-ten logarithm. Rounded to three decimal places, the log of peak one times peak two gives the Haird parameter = 3.365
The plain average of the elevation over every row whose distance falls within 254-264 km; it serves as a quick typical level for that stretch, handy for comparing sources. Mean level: 46.4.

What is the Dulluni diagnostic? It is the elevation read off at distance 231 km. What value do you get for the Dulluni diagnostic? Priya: 46.09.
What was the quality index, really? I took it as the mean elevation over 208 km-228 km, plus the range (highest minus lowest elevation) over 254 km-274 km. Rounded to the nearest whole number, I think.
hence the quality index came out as 49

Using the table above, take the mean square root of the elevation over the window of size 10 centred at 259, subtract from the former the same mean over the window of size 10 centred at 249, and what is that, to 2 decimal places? 0.02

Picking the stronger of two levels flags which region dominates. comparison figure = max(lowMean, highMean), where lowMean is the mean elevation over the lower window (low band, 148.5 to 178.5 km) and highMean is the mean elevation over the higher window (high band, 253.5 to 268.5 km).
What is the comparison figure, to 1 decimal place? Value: 46.3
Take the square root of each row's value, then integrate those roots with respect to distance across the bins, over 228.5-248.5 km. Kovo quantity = 137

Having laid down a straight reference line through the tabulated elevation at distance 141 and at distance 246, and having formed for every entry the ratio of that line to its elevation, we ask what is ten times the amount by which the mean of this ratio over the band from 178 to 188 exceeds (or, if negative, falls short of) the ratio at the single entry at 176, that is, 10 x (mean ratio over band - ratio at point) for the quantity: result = -1.8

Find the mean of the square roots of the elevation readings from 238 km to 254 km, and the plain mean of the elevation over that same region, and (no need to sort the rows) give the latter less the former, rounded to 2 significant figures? 40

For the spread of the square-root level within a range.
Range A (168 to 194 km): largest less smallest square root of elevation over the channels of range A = 0.53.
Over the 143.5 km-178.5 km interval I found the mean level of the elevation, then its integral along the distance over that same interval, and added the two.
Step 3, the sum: 1692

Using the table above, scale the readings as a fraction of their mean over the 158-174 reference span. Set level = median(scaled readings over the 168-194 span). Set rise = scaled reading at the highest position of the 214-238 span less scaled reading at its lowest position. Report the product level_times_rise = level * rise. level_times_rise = 0.034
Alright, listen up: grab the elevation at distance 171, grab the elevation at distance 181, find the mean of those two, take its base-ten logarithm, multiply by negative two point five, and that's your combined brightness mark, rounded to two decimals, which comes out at -3.63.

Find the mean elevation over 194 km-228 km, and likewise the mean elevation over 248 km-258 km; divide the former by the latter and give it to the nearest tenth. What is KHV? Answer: 1.0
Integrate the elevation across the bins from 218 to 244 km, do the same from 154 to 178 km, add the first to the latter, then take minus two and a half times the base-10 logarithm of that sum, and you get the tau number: -8.38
